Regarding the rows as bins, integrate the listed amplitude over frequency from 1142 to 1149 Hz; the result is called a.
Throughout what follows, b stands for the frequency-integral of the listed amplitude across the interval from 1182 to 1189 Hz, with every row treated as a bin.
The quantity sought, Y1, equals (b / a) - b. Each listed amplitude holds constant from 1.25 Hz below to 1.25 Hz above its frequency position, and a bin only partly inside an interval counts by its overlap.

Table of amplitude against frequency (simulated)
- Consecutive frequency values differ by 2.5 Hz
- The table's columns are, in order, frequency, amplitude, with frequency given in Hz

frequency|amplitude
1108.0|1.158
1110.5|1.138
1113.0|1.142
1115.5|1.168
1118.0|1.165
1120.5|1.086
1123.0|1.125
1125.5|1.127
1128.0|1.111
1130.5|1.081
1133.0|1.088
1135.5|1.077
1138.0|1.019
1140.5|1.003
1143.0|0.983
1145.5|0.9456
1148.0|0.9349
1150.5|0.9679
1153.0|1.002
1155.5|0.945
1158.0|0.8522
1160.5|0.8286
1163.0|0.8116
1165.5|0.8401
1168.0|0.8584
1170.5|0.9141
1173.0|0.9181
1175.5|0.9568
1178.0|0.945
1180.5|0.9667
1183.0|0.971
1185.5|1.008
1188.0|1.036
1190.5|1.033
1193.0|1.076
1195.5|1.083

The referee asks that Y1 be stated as -6.0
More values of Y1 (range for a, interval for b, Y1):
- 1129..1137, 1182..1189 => -6.2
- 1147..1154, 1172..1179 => -5.6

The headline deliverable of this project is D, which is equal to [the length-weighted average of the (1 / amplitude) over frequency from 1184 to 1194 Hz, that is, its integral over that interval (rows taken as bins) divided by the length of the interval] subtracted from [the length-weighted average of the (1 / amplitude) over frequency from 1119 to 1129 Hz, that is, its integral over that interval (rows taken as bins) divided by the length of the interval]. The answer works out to -0.07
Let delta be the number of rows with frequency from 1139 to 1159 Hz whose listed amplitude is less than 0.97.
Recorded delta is 5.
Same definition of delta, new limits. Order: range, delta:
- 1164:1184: 7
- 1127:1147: 1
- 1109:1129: 0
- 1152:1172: 7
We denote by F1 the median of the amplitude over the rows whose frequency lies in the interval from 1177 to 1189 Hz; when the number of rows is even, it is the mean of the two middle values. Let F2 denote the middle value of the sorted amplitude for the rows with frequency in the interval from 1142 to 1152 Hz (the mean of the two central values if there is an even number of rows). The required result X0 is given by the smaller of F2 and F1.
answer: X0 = 0.96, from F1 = 0.97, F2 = 0.957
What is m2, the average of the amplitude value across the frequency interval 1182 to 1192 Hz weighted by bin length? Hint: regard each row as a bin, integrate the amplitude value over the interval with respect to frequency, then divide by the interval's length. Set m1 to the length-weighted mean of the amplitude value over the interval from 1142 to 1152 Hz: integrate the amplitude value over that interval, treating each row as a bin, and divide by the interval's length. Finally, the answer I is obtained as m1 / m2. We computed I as 0.9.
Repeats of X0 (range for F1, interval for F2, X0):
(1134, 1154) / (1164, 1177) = 0.91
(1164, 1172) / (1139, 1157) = 0.86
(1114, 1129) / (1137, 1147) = 0.99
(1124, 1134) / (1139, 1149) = 0.96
